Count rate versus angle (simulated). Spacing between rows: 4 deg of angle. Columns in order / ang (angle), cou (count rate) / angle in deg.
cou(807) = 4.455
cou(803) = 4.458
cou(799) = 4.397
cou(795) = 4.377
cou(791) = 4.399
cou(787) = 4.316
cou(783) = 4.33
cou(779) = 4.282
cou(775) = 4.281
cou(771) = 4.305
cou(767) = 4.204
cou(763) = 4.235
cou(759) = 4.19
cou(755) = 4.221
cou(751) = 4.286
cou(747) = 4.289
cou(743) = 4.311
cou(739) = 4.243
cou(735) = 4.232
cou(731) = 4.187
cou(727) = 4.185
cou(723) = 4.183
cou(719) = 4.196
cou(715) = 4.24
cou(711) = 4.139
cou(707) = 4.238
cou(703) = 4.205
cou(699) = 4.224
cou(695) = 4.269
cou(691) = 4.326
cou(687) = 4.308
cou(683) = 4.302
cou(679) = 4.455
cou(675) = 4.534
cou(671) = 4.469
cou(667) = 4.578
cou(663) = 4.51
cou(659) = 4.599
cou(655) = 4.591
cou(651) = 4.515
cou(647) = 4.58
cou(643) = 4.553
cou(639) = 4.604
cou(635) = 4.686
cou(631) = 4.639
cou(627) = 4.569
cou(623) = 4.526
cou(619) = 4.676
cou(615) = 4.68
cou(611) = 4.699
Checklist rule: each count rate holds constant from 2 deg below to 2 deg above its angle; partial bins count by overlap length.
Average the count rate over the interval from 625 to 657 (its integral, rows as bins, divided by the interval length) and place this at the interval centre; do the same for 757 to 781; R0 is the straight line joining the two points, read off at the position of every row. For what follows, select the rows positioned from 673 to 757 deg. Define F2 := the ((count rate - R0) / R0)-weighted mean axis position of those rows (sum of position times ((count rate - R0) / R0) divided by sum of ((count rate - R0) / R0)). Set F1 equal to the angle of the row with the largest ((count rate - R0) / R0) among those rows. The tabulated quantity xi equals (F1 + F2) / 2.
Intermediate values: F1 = 675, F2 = 711.4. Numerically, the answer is 693.2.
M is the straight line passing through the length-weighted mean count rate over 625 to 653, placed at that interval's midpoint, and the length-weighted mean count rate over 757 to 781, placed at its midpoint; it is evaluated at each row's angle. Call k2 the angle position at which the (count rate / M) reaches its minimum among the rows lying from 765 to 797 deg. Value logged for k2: 767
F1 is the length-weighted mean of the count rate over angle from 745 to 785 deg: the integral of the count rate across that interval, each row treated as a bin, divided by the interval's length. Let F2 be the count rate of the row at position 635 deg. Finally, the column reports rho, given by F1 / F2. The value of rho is 0.91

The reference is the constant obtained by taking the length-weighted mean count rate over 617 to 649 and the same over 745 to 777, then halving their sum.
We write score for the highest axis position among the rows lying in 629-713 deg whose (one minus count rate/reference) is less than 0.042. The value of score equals 695 deg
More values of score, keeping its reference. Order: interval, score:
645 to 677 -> 675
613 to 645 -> 643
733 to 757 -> 751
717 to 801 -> 799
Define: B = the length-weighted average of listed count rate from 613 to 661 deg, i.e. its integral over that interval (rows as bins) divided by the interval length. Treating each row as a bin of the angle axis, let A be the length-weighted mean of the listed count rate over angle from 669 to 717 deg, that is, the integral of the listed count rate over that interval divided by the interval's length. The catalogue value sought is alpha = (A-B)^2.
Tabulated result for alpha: 0.09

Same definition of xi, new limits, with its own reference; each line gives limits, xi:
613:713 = 665.7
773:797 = 789.6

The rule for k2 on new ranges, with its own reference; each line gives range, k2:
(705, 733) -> 711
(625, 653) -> 627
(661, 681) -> 671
